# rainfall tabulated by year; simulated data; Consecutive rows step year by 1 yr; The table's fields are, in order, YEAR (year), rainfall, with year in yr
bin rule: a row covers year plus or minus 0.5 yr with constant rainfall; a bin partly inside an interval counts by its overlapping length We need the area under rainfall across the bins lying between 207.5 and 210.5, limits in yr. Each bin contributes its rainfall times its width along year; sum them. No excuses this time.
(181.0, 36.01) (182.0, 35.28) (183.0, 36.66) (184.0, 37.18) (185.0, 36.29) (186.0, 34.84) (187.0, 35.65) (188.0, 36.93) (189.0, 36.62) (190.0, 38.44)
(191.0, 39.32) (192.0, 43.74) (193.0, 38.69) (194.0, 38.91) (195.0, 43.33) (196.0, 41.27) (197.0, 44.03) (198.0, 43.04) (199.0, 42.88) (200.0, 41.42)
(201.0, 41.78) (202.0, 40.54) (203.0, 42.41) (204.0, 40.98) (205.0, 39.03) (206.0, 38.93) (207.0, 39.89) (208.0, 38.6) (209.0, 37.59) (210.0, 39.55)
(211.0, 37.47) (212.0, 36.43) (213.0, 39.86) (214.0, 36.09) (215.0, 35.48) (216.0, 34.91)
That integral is 116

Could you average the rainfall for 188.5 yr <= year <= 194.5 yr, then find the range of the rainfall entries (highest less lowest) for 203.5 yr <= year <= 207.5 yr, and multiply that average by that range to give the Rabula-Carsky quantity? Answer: 81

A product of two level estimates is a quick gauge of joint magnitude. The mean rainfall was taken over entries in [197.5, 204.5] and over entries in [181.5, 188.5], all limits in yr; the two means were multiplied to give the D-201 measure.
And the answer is 1512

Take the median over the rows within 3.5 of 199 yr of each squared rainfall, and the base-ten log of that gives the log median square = 3.24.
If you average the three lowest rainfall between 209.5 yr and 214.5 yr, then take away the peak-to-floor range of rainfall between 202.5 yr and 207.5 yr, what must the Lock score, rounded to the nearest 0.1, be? 33.2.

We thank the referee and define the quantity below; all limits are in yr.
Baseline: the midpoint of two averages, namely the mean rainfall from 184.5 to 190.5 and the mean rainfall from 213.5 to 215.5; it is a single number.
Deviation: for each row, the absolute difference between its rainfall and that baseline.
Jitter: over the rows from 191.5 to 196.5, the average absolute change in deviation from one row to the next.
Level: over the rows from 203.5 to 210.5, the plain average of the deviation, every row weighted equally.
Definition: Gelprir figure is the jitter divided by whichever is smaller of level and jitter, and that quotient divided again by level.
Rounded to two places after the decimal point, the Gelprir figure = 0.32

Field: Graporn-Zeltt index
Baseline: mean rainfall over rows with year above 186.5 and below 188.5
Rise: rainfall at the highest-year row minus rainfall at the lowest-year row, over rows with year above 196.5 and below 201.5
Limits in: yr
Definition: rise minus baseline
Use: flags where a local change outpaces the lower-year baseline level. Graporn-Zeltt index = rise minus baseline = -39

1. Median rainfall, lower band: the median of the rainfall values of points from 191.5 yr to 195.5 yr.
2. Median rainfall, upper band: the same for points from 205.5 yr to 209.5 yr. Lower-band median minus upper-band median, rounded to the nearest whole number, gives 2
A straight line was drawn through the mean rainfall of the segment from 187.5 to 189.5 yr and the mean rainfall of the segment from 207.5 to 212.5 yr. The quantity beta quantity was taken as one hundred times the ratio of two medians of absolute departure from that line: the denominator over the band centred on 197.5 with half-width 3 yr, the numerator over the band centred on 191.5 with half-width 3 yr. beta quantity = 31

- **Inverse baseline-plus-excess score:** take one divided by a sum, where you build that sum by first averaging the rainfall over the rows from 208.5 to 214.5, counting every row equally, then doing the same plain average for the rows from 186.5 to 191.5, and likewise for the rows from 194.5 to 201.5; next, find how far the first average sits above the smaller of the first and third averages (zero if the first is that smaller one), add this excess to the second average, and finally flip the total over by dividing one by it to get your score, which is 0.0267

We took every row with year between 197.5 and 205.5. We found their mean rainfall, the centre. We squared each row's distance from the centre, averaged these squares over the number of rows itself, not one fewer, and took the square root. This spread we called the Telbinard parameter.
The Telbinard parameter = 1.2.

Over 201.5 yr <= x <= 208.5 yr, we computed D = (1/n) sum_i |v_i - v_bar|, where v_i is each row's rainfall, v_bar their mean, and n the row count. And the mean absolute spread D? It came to 1.08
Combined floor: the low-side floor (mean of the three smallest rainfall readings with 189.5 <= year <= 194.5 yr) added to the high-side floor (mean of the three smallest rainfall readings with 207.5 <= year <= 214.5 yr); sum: 75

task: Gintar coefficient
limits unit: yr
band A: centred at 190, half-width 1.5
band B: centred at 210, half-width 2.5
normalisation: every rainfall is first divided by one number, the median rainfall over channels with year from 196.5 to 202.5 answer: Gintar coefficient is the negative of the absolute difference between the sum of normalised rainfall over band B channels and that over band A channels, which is -1.8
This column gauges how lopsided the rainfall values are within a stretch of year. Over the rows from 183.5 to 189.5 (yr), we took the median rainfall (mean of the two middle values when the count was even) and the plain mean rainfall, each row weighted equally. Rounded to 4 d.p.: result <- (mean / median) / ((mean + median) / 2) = 0.0274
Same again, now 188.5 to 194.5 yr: 0.0259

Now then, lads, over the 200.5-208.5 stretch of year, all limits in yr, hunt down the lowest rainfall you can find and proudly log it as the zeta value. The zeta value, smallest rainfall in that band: 38.6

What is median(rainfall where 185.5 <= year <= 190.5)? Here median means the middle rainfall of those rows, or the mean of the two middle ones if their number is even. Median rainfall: 37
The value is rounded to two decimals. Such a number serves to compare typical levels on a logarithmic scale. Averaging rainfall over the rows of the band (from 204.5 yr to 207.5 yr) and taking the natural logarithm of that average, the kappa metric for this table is 3.67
